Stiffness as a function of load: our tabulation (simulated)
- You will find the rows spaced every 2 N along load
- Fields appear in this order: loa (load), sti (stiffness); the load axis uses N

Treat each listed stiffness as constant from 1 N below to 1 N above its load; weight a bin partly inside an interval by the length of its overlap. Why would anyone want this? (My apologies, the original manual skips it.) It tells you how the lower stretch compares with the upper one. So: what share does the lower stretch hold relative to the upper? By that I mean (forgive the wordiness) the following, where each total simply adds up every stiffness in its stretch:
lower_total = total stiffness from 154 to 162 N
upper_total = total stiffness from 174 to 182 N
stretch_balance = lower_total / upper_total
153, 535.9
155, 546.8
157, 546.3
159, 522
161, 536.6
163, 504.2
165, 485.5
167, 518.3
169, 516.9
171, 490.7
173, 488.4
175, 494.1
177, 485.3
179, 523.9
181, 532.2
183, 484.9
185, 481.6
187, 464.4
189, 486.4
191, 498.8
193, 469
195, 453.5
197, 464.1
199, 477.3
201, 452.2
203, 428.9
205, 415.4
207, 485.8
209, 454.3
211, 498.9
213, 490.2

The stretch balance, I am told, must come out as 1.06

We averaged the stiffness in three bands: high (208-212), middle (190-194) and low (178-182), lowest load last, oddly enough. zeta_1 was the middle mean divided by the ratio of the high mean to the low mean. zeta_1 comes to 536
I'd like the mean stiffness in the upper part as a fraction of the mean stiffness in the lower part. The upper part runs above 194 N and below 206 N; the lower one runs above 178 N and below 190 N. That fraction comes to 0.91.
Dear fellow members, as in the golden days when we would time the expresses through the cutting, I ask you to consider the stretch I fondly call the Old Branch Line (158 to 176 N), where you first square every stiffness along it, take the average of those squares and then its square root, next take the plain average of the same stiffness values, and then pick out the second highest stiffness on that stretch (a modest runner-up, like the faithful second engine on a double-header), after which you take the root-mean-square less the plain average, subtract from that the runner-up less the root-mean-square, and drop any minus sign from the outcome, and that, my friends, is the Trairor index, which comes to 15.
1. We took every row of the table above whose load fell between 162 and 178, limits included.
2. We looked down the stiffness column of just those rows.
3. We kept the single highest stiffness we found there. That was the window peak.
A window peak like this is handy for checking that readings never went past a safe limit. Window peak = 518.3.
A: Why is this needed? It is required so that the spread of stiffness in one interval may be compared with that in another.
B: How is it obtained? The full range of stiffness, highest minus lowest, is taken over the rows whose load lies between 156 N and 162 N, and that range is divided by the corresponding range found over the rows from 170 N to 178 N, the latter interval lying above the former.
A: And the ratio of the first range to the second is 2.8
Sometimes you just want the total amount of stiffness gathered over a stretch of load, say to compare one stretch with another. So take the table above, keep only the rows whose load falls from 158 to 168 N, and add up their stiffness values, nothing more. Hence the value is 2567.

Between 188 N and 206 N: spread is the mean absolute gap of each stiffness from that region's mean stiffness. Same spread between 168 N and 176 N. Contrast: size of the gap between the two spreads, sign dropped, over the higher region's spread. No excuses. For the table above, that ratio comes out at 0.53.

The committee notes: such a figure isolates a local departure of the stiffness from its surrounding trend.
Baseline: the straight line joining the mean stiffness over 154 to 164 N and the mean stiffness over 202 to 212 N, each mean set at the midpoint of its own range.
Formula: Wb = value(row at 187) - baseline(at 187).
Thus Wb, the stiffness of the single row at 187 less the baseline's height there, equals -23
